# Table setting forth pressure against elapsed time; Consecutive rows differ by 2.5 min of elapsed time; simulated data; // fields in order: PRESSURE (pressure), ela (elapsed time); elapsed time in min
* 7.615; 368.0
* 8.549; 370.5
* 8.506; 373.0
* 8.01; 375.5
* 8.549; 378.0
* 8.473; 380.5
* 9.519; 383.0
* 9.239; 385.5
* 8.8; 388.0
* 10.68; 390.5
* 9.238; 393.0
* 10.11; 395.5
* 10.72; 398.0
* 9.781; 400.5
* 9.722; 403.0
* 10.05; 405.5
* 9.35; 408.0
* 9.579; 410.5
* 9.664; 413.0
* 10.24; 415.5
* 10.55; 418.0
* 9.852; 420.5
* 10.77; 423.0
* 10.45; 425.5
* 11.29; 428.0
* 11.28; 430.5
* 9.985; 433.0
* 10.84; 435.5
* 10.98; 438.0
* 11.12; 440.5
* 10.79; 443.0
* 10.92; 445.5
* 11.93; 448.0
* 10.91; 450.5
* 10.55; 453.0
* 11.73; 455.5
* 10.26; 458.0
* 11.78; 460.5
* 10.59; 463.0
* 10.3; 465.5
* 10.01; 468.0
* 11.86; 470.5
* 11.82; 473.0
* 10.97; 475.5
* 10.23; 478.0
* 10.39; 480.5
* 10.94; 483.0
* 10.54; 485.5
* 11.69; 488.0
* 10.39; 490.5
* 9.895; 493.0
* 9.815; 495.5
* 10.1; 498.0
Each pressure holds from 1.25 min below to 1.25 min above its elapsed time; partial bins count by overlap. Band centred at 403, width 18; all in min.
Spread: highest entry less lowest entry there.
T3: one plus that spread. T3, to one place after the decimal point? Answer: 2.4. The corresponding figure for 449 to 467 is 2.5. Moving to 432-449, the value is 2.9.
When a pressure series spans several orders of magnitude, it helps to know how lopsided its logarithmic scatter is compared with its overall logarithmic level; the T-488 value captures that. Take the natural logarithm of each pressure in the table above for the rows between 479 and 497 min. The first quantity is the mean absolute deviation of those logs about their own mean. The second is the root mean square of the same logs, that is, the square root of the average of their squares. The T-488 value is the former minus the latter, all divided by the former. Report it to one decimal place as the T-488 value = -53.8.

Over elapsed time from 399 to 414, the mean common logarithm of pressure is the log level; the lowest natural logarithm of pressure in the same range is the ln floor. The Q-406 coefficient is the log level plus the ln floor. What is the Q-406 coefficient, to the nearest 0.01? 3.22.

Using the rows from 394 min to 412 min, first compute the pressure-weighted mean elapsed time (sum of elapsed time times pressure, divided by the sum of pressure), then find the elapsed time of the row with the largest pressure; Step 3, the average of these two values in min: 400.4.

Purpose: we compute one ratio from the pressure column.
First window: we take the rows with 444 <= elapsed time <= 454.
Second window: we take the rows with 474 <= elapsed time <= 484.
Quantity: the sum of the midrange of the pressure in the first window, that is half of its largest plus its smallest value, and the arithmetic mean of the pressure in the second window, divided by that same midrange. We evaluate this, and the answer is 1.95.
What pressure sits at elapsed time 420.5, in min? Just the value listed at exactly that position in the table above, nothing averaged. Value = 9.852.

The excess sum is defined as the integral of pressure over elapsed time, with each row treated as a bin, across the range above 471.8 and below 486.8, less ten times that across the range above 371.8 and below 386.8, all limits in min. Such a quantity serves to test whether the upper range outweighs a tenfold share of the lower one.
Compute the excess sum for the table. -1145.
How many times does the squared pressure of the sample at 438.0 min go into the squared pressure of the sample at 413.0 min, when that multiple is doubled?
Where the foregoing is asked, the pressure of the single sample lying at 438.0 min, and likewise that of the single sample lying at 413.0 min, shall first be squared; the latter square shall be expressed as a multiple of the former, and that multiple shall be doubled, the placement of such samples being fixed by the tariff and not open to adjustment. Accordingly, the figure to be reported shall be 1.5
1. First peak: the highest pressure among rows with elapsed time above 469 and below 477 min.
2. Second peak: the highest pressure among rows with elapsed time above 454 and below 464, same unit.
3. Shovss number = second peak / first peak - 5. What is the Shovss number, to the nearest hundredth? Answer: -4.01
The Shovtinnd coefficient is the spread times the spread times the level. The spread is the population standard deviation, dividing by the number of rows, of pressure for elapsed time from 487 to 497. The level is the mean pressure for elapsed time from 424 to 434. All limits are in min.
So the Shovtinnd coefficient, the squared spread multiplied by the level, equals 6.1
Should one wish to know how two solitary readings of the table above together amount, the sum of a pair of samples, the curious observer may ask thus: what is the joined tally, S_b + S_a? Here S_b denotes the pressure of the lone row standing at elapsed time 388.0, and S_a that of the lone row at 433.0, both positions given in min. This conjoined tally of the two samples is 19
